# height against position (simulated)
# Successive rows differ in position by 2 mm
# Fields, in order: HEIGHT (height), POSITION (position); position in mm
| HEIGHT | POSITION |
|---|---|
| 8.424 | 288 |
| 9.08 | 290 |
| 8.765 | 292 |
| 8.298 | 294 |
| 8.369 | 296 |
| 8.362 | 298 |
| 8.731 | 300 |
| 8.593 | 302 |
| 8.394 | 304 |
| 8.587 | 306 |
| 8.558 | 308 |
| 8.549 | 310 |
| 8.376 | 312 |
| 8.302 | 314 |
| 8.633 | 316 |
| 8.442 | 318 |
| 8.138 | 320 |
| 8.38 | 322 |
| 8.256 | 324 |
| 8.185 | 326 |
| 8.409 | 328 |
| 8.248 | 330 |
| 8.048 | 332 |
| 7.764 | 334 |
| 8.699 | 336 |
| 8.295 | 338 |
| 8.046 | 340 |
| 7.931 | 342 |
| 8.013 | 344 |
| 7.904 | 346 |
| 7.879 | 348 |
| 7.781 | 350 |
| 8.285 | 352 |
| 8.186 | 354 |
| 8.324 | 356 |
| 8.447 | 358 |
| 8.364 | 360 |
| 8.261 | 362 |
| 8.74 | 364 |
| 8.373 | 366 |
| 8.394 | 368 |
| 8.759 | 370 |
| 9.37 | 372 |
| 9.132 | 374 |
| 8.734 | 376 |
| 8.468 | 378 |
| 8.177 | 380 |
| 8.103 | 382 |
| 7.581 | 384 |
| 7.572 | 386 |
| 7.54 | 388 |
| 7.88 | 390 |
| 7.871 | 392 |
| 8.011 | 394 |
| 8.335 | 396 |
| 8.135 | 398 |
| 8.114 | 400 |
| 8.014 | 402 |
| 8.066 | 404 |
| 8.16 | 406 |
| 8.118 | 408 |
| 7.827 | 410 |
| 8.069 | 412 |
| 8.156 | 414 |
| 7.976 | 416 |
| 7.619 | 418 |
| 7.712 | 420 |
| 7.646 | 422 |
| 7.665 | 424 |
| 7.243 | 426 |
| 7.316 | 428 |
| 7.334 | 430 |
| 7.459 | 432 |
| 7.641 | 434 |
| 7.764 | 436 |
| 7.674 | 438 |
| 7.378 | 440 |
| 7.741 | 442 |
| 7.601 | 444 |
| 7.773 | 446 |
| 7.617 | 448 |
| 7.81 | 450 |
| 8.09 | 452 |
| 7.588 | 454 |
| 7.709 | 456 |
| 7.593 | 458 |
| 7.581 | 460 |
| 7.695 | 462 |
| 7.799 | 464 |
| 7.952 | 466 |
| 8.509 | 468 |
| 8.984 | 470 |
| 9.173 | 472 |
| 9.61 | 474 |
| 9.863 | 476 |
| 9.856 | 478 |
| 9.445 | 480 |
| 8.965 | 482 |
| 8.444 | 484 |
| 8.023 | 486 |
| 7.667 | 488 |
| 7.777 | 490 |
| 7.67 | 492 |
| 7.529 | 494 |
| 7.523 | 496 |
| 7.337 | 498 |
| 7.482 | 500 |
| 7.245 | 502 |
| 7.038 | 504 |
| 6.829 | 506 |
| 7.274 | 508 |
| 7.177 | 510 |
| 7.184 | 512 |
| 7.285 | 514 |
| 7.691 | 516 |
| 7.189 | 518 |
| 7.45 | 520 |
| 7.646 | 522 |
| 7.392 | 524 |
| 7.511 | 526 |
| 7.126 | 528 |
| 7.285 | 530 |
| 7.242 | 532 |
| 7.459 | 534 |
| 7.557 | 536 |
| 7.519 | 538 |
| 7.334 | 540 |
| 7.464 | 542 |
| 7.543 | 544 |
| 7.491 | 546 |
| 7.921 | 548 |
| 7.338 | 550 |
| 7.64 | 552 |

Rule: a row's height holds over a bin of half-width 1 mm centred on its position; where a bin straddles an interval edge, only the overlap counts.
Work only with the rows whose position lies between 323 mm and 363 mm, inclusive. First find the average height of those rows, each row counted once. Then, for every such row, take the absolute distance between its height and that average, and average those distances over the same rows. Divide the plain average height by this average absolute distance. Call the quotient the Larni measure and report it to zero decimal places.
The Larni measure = 42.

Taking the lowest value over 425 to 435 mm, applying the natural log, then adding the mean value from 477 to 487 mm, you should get 10.9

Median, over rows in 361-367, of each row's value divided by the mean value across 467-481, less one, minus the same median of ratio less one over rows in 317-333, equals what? 0.013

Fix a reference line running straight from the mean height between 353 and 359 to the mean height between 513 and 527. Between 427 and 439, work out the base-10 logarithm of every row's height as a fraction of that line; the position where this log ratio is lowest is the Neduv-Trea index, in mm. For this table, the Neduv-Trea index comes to 428 mm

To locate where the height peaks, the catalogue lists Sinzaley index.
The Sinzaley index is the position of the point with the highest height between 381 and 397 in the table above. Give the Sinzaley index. 396 mm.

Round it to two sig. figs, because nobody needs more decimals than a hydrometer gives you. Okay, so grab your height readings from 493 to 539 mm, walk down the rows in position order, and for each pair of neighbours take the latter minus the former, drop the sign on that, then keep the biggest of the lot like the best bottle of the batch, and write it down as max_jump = 0.50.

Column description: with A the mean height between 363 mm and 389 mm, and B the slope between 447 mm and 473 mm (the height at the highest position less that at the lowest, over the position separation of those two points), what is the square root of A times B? 0.74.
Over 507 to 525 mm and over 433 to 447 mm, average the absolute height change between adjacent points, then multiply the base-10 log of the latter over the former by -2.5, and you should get 0.2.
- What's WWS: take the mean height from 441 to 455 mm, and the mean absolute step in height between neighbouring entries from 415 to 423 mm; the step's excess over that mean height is -7.57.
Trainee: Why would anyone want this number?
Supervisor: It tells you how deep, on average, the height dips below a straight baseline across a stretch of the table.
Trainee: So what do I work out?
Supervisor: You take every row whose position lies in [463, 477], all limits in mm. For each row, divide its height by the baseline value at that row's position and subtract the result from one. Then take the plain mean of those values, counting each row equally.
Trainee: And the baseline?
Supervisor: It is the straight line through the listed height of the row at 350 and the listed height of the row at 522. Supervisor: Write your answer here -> -0.15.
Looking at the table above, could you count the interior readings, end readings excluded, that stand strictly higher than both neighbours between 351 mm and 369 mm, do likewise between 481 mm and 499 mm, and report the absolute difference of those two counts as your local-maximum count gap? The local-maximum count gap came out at 1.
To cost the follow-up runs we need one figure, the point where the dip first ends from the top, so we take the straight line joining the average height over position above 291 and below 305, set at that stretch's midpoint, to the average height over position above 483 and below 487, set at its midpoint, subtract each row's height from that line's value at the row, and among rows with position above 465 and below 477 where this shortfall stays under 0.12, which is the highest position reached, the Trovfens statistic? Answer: 476 mm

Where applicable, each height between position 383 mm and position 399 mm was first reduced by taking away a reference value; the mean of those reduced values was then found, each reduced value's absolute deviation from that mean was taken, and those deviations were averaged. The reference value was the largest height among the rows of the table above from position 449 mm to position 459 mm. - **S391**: 0.226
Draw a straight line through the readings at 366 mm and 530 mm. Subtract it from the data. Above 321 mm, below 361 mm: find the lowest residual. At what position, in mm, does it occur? 334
